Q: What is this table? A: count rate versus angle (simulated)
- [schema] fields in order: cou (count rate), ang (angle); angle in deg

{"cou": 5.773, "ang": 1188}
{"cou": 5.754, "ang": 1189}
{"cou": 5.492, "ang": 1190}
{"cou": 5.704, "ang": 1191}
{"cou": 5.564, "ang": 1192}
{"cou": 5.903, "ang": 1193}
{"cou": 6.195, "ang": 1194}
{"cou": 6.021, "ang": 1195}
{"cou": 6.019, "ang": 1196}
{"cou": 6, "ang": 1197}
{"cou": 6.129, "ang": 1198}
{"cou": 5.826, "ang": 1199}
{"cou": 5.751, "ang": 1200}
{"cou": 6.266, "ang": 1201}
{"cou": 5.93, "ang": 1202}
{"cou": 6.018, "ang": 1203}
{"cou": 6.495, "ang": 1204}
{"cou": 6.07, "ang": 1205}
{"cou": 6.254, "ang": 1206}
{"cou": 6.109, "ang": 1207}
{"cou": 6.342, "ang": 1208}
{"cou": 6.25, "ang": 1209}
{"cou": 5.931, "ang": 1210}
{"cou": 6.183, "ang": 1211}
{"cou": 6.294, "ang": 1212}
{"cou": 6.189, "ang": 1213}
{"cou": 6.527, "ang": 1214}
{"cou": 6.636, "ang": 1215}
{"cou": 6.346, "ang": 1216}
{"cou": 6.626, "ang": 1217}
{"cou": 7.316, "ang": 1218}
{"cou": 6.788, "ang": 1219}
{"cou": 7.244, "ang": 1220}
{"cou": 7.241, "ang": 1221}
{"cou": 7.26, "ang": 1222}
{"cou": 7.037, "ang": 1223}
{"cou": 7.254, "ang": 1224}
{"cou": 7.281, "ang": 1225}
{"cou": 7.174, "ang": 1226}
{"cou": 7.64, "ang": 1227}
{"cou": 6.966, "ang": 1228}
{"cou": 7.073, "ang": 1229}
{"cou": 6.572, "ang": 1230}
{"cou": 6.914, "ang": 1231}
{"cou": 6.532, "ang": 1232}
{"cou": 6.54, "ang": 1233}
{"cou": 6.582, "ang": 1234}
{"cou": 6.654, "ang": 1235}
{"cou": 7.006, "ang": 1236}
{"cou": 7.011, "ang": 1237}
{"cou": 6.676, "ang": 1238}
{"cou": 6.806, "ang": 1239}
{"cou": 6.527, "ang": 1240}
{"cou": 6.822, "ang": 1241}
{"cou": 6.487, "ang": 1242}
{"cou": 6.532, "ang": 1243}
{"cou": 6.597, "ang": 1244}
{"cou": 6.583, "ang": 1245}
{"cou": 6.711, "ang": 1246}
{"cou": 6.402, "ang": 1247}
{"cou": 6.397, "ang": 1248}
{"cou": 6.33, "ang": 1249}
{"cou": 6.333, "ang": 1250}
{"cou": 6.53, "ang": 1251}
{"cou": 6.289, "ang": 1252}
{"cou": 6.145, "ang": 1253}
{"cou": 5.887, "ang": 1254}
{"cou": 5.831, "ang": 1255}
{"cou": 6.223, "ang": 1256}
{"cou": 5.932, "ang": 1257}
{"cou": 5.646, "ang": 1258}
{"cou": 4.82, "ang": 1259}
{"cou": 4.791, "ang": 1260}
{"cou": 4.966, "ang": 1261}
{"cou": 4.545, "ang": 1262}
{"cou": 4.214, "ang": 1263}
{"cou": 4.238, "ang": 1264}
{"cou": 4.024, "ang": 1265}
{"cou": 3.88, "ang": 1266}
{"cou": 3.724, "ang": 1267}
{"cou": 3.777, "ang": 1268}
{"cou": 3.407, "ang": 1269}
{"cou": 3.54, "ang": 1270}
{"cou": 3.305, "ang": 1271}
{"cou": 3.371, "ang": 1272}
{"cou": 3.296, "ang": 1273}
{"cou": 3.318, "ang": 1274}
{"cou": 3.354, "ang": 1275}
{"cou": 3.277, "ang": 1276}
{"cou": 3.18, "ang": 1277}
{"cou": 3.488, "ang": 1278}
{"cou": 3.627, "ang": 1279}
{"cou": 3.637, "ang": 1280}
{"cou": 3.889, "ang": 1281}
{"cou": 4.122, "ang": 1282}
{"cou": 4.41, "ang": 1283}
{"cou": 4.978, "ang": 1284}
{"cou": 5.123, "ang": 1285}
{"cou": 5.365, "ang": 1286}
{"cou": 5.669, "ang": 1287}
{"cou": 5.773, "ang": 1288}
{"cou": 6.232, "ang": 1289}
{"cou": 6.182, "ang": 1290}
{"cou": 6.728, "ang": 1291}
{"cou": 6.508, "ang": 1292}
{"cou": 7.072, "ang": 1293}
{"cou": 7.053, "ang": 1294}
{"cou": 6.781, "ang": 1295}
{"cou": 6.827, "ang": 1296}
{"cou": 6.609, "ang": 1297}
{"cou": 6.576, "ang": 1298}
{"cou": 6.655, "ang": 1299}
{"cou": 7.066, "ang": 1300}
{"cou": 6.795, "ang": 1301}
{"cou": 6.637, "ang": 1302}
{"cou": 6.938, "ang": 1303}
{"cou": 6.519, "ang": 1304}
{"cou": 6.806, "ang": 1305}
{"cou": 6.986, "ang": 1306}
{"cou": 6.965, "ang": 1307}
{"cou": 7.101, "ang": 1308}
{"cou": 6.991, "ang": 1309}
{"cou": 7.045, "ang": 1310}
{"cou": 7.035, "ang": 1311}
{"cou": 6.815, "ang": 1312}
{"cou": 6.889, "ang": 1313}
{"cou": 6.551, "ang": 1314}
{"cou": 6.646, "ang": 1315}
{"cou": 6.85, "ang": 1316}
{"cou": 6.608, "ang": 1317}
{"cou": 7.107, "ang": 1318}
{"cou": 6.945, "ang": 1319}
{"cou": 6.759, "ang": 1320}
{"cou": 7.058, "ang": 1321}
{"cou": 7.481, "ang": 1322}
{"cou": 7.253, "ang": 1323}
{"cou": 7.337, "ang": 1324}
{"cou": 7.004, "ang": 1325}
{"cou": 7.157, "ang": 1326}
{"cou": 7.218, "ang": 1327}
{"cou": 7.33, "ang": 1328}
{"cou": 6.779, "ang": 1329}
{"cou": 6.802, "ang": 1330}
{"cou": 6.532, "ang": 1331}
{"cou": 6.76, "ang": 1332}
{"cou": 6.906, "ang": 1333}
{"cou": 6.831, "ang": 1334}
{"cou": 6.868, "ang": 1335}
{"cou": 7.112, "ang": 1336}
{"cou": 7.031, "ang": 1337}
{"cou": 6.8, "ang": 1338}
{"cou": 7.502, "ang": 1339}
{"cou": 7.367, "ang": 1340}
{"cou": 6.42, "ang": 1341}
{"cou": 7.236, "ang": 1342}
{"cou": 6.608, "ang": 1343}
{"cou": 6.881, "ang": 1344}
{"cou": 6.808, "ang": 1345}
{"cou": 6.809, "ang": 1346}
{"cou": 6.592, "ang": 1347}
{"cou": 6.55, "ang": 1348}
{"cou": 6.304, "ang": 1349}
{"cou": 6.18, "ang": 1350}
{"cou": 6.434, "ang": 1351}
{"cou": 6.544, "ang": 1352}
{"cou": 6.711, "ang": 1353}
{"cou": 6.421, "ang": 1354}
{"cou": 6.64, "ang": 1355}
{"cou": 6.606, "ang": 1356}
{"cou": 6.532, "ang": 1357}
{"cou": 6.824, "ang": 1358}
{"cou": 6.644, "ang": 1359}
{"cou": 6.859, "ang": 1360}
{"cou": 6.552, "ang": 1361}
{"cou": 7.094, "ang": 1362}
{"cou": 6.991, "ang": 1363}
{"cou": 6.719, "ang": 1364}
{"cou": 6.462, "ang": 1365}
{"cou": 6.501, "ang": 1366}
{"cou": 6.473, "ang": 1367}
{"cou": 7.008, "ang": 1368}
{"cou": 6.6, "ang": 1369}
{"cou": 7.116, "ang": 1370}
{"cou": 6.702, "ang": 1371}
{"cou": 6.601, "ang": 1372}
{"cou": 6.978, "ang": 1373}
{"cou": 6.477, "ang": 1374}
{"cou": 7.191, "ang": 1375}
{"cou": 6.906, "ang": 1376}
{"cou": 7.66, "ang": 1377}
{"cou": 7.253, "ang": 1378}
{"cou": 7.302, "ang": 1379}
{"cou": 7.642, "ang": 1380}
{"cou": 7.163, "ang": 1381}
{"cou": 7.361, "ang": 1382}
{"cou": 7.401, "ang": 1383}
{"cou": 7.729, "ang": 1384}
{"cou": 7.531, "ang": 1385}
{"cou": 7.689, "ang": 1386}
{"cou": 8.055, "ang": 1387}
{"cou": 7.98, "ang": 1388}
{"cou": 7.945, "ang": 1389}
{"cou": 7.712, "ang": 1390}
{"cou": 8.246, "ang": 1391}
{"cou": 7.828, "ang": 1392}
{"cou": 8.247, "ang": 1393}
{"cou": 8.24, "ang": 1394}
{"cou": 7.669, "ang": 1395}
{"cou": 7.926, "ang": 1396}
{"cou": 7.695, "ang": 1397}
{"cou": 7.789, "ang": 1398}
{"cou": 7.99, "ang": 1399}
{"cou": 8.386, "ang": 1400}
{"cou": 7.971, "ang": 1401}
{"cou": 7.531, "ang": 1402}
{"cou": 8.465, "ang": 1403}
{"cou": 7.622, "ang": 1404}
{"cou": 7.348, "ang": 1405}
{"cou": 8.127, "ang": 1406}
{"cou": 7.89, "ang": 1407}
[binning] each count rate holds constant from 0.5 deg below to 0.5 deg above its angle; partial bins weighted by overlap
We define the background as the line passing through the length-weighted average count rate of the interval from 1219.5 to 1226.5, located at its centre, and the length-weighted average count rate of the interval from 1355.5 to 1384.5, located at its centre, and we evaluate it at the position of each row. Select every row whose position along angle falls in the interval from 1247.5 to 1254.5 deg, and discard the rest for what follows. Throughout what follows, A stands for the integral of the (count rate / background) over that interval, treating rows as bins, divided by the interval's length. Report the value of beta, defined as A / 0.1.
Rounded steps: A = 0.88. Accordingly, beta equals 8.8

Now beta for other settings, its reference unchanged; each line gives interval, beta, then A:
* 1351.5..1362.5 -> 9.6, 0.96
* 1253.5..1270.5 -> 6.5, 0.65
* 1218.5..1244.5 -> 9.6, 0.96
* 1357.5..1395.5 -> 10.5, 1.05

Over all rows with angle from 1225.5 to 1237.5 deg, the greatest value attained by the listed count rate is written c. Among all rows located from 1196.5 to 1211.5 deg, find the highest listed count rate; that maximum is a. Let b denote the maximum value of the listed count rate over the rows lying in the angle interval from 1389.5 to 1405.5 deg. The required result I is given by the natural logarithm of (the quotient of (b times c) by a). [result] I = 2.30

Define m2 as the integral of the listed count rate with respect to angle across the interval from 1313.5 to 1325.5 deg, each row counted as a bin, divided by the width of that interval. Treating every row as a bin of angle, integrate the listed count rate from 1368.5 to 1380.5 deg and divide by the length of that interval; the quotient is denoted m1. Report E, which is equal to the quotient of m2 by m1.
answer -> 0.99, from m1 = 7.0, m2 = 7.0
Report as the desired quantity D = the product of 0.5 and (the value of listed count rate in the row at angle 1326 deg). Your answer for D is 3.6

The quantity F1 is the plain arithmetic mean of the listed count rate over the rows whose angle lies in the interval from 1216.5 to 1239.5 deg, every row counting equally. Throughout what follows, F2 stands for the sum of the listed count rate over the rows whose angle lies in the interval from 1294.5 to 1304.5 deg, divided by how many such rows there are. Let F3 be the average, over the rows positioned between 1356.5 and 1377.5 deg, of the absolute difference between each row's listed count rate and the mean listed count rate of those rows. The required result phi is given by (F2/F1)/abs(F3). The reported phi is 3.9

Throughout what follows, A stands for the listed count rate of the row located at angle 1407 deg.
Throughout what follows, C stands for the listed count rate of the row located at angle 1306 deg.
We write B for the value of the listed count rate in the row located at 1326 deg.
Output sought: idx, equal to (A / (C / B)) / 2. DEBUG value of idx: 4.0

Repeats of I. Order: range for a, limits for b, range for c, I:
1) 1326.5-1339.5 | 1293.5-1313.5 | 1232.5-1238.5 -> 1.89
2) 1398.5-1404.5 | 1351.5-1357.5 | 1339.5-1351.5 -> 1.76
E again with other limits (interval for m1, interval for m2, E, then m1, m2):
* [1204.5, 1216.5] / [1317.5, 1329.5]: 1.14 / 6.3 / 7.1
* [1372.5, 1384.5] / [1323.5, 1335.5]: 0.96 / 7.3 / 7.0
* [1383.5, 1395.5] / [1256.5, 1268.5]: 0.58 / 7.9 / 4.5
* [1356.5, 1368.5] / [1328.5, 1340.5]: 1.03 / 6.7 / 6.9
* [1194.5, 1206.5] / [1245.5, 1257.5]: 1.03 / 6.1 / 6.3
